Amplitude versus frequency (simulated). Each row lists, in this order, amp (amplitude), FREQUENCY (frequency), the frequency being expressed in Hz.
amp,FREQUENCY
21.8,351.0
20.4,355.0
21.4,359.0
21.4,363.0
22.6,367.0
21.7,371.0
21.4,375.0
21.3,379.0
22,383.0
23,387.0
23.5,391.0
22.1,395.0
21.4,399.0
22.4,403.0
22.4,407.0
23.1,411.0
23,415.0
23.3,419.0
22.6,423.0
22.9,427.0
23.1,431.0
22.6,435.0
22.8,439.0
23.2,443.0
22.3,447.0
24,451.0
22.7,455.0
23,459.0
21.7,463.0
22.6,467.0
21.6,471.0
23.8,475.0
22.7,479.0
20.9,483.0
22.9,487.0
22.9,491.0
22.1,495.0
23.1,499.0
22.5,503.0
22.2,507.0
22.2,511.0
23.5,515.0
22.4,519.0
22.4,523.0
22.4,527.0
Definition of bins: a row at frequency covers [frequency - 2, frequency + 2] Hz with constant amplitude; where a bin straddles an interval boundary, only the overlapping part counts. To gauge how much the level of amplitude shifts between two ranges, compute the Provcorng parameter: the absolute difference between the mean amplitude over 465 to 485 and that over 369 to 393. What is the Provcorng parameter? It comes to 0.17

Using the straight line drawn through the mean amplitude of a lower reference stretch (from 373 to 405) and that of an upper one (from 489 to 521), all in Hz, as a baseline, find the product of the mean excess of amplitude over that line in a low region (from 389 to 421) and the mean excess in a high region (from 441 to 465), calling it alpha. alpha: 0.19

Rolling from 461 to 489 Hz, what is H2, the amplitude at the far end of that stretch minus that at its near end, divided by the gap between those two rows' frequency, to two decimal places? 0.05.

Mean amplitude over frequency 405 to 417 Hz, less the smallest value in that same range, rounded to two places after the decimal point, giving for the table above 0.43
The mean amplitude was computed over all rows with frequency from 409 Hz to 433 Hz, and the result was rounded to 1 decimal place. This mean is 23.0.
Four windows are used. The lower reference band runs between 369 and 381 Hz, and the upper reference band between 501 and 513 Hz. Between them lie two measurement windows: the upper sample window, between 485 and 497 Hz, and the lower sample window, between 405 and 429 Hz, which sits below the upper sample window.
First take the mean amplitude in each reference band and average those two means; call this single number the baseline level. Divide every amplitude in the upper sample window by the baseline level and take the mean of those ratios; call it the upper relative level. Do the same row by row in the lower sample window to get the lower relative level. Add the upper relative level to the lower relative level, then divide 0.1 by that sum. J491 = 0.0481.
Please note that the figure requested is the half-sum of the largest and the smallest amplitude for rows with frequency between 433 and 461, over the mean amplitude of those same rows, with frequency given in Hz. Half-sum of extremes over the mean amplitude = 1.009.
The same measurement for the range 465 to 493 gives 0.994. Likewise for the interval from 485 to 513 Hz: 1.002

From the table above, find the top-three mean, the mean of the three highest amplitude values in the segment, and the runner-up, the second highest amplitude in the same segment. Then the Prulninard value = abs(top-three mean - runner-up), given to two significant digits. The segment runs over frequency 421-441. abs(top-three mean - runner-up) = 0.033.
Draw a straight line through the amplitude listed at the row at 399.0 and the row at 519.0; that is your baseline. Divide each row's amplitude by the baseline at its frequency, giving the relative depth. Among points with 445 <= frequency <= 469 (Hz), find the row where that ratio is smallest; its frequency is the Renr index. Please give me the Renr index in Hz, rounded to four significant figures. 463.0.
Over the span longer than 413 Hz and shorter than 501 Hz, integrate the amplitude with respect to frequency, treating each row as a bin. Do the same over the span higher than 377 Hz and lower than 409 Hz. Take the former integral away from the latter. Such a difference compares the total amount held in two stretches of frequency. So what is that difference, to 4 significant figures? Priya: -1287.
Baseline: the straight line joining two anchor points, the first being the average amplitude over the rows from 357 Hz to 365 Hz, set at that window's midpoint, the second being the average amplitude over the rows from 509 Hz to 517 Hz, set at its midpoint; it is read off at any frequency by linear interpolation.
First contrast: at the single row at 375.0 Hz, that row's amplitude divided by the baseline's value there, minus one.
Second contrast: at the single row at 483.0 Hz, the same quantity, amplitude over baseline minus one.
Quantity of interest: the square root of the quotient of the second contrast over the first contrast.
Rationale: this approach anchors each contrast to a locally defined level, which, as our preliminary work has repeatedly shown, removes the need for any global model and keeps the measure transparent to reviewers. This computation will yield 3.4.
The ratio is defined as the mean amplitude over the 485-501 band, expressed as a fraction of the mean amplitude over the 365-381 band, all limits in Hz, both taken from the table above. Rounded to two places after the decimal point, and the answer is 1.05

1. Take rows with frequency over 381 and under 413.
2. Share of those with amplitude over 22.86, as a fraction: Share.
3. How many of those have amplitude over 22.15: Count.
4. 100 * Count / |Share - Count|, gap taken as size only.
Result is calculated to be 108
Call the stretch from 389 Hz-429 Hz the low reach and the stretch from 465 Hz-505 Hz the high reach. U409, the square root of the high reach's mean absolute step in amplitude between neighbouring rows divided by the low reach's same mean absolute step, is 1.42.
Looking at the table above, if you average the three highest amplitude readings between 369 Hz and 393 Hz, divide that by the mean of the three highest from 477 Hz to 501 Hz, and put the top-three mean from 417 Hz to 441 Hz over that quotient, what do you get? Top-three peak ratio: 23.2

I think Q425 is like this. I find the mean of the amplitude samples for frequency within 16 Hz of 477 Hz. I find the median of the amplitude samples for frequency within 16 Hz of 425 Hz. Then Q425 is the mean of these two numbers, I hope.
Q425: 22.7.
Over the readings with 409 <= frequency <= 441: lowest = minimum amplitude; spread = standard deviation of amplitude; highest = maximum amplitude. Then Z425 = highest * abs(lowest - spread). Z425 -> 521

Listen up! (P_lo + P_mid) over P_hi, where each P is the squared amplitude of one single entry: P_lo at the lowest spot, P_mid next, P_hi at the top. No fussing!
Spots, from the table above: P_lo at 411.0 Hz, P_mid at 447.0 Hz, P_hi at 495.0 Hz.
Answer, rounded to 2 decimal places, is 2.11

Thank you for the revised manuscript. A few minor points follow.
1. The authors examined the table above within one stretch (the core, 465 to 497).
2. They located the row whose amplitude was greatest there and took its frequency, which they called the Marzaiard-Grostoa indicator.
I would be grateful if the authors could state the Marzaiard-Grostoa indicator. 475.0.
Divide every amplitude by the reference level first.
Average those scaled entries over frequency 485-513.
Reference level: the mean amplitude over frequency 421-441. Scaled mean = 0.99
